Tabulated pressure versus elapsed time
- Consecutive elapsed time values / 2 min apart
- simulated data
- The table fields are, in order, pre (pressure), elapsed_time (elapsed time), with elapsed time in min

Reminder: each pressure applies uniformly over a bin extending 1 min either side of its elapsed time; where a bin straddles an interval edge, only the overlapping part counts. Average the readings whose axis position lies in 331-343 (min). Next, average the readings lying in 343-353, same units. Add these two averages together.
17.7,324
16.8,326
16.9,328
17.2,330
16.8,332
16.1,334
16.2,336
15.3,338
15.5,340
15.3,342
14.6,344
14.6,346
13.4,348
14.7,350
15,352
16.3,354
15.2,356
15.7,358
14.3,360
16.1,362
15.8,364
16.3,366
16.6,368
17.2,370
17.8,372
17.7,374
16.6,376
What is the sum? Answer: 30.3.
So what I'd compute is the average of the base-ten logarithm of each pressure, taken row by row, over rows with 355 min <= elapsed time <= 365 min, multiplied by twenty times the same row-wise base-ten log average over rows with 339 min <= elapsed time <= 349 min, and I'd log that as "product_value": 27.7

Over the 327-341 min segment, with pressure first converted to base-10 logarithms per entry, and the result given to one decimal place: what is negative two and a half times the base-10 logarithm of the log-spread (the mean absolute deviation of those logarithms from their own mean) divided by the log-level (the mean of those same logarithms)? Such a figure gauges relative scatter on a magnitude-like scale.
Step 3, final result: 4.7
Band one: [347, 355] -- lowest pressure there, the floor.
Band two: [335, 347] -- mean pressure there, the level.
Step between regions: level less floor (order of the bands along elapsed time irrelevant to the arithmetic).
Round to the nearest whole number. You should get 2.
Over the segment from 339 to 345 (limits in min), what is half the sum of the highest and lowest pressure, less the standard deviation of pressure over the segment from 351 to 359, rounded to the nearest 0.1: 14.5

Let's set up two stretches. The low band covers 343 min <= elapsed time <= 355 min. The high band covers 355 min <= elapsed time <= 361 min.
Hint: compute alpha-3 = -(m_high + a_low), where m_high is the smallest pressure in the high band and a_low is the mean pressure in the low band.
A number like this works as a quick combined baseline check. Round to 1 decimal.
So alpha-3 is -29.1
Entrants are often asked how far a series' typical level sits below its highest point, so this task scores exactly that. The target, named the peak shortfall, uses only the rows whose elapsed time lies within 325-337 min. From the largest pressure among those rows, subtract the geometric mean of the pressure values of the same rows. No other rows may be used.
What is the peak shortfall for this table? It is 0.54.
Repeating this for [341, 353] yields 0.71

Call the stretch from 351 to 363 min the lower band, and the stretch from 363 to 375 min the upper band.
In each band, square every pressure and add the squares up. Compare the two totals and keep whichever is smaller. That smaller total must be 1432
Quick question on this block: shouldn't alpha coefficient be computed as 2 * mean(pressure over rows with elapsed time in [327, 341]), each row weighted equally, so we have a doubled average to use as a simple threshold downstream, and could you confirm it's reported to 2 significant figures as 33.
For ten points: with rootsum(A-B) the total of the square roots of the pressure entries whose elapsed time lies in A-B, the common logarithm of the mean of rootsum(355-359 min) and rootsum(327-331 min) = 0.906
